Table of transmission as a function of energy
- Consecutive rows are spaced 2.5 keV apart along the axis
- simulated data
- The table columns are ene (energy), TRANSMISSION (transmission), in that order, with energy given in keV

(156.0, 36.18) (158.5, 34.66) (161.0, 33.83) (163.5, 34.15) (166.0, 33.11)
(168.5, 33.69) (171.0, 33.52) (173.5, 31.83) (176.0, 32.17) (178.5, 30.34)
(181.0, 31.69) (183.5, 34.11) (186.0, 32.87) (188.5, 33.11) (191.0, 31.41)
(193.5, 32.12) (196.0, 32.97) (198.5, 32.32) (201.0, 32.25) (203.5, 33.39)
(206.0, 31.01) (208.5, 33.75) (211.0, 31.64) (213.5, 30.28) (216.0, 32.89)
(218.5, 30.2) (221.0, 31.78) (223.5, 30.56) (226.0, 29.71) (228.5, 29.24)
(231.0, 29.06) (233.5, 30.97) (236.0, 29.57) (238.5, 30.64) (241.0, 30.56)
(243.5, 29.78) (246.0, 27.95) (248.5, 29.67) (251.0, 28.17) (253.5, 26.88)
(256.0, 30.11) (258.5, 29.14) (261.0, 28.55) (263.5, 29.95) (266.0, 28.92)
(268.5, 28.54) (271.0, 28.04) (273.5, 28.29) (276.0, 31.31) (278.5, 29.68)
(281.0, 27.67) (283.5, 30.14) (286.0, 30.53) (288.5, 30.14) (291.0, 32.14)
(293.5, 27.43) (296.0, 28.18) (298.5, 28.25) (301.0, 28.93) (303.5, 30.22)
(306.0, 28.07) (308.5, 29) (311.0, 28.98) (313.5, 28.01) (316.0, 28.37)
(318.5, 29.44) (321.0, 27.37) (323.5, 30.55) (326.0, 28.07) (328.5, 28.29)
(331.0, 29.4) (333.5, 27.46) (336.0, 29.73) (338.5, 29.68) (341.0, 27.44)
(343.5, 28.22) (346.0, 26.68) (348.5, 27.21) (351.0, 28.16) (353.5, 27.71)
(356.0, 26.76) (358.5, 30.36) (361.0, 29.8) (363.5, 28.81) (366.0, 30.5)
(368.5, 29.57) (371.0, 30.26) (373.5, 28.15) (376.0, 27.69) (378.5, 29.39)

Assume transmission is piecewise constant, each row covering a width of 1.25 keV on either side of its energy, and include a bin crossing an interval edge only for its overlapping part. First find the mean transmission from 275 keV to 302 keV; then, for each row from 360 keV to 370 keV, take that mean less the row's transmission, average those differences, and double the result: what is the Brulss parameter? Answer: -0.4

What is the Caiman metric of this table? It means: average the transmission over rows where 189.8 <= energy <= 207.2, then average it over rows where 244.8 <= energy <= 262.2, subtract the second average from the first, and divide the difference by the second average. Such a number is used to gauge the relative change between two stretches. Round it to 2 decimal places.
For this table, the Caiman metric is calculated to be 0.12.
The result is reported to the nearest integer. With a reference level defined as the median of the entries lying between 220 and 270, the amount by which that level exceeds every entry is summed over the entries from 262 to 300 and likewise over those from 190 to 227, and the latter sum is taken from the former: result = 37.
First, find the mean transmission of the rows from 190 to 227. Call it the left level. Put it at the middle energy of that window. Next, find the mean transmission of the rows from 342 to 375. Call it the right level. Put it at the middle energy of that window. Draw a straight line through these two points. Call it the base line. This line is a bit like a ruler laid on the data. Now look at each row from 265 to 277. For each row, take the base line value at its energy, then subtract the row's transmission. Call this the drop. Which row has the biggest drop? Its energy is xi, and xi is 271.0 keV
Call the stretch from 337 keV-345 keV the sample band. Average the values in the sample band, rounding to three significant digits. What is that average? 28.4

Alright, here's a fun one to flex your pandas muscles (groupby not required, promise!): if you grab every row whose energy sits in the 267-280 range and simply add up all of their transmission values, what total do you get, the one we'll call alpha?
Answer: 146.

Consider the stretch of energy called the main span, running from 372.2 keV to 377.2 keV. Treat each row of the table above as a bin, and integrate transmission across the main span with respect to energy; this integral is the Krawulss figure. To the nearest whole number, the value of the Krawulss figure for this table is 140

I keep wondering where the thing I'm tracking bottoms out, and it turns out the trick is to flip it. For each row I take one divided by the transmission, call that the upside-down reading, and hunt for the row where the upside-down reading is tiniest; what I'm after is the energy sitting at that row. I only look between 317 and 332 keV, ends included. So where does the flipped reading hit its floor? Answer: 323.5 keV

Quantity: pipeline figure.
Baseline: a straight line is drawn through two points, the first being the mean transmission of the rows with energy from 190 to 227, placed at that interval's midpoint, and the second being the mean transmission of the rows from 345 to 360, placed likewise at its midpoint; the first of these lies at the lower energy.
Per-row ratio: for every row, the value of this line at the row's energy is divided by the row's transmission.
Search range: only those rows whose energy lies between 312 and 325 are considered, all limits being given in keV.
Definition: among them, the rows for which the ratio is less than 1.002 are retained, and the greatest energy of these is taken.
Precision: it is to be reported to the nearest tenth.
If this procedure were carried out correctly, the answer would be 323.5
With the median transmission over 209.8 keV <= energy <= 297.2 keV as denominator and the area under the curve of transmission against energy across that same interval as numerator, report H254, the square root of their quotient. 9.3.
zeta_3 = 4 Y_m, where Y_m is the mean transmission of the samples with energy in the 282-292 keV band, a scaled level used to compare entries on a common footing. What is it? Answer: 123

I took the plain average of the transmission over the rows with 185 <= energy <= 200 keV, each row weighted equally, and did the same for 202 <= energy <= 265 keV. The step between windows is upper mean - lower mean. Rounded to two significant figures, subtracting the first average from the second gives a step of -2.2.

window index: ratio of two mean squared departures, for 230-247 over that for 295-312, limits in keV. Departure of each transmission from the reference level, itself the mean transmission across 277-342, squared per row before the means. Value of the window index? 3.2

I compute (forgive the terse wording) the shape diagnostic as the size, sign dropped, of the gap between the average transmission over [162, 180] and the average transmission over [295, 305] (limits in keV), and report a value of 3.8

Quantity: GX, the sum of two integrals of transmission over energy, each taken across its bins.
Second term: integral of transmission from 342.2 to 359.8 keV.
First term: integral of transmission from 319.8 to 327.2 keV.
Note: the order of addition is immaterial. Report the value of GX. 703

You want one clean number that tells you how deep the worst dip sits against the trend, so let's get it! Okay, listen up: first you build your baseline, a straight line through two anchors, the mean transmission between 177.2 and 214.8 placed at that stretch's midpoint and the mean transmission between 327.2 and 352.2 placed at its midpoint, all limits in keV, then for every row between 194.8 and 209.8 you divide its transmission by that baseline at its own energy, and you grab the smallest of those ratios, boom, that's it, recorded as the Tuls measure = 0.971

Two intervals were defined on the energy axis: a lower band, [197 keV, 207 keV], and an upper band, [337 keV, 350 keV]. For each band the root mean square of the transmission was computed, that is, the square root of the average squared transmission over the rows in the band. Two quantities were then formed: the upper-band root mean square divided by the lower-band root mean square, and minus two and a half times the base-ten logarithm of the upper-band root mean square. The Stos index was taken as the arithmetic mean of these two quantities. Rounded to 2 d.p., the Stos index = -1.37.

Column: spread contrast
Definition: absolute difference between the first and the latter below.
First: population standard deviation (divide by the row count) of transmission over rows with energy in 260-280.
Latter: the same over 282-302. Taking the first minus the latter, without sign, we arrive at 0.43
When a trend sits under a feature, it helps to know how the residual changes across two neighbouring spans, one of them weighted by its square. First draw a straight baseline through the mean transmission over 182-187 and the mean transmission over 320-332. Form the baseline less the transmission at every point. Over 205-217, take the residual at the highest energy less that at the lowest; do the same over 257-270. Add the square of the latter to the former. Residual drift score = -2.1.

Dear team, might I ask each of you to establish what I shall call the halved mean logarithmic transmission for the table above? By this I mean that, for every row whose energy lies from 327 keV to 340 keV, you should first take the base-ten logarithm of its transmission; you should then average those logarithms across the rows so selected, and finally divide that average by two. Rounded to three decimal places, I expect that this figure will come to 0.730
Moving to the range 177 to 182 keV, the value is 0.746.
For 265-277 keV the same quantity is 0.731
